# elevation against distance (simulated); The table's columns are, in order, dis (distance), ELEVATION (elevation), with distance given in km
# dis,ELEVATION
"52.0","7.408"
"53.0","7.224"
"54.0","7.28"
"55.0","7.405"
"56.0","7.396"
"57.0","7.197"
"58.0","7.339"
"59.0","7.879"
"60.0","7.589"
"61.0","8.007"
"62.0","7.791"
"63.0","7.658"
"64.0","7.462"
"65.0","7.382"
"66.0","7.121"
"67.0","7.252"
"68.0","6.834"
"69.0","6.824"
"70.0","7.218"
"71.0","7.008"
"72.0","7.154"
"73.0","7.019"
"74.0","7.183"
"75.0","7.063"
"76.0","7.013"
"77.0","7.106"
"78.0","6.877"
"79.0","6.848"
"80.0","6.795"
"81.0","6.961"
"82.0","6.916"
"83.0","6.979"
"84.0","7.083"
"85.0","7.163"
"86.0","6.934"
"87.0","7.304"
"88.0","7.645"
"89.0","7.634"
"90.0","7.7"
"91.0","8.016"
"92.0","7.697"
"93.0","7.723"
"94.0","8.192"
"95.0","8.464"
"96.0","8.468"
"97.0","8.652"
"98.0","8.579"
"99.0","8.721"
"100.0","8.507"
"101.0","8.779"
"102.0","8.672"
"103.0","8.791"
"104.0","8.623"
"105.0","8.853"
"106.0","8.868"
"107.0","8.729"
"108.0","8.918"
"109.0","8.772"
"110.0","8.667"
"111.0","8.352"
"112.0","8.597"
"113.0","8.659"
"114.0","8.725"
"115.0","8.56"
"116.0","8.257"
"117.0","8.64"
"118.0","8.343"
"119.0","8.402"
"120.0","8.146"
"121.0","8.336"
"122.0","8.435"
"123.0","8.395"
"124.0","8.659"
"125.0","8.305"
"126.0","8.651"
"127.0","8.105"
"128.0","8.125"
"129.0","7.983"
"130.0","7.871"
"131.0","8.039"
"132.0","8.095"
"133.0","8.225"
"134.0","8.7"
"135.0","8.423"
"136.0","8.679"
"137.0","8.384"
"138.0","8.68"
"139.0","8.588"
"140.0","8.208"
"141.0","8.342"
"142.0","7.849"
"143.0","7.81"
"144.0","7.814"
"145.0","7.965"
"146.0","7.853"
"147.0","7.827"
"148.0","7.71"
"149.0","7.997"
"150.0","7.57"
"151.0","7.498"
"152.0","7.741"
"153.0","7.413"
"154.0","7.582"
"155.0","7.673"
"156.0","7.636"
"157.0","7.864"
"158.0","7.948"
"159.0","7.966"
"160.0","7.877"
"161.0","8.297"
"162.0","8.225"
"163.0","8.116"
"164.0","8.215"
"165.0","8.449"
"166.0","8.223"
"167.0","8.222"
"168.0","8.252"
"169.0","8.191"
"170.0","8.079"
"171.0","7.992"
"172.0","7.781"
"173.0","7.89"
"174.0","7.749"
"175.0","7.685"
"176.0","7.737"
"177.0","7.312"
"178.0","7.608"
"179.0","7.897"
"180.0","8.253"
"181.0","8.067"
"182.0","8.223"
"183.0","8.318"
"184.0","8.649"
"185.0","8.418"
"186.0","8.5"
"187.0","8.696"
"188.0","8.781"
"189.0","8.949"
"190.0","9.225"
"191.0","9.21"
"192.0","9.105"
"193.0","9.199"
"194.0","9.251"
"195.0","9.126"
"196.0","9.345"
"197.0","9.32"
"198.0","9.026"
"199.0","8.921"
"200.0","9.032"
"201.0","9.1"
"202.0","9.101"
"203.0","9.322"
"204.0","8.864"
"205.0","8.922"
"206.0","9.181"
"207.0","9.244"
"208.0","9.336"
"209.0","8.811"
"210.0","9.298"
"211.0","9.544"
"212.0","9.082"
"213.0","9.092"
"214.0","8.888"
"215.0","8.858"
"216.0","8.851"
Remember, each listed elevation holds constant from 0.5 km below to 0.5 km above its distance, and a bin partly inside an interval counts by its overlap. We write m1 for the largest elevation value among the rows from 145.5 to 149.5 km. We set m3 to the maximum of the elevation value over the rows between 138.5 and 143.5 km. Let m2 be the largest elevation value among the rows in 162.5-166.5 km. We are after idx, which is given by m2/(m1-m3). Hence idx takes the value -14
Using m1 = 7.997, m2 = 8.449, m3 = 8.588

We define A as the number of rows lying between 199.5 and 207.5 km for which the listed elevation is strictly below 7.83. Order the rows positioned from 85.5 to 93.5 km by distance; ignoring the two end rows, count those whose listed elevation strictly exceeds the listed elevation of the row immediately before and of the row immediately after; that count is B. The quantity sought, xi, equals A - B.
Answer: -2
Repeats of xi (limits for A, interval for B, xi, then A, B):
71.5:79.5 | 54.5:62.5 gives 6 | 8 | 2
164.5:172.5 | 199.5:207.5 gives 0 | 1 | 1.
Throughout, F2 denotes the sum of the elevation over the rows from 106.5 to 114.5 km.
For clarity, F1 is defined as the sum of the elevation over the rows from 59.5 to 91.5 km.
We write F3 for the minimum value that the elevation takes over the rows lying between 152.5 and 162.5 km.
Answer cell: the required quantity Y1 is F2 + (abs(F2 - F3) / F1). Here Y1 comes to 70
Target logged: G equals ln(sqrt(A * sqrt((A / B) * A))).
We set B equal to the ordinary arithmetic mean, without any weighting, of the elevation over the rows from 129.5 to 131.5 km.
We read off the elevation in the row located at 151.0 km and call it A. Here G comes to 1.496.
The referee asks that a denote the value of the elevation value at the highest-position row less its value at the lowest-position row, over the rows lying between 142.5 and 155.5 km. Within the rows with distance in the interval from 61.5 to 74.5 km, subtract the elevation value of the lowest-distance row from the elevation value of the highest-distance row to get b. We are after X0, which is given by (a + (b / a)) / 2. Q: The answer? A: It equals 2.2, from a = -0.1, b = -0.6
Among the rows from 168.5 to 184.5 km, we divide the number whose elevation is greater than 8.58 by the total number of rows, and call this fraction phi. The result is 0.06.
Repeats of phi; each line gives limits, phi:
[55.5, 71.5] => 0.00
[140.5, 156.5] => 0.00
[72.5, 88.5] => 0.00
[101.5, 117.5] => 0.81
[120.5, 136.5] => 0.25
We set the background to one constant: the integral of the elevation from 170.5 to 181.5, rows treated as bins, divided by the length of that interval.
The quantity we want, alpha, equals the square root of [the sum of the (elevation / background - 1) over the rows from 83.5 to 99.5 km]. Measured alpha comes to 0.34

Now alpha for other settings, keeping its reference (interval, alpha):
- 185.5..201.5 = 1.59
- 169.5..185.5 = 0.58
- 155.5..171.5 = 0.76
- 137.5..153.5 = 0.48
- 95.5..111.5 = 1.33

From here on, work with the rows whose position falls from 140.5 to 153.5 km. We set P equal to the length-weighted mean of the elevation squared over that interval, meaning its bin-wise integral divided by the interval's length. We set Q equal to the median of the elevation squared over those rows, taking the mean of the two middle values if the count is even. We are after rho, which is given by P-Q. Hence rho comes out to -0.2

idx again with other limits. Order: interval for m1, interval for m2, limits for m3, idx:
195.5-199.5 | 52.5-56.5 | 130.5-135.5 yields 11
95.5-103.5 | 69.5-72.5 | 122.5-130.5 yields 55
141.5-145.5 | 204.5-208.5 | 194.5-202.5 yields -7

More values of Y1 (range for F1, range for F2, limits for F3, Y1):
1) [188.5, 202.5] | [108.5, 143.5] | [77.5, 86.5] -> 295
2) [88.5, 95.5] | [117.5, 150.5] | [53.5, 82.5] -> 275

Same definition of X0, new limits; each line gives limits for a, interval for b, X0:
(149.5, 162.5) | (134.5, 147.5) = -0.1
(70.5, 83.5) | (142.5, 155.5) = 2.3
